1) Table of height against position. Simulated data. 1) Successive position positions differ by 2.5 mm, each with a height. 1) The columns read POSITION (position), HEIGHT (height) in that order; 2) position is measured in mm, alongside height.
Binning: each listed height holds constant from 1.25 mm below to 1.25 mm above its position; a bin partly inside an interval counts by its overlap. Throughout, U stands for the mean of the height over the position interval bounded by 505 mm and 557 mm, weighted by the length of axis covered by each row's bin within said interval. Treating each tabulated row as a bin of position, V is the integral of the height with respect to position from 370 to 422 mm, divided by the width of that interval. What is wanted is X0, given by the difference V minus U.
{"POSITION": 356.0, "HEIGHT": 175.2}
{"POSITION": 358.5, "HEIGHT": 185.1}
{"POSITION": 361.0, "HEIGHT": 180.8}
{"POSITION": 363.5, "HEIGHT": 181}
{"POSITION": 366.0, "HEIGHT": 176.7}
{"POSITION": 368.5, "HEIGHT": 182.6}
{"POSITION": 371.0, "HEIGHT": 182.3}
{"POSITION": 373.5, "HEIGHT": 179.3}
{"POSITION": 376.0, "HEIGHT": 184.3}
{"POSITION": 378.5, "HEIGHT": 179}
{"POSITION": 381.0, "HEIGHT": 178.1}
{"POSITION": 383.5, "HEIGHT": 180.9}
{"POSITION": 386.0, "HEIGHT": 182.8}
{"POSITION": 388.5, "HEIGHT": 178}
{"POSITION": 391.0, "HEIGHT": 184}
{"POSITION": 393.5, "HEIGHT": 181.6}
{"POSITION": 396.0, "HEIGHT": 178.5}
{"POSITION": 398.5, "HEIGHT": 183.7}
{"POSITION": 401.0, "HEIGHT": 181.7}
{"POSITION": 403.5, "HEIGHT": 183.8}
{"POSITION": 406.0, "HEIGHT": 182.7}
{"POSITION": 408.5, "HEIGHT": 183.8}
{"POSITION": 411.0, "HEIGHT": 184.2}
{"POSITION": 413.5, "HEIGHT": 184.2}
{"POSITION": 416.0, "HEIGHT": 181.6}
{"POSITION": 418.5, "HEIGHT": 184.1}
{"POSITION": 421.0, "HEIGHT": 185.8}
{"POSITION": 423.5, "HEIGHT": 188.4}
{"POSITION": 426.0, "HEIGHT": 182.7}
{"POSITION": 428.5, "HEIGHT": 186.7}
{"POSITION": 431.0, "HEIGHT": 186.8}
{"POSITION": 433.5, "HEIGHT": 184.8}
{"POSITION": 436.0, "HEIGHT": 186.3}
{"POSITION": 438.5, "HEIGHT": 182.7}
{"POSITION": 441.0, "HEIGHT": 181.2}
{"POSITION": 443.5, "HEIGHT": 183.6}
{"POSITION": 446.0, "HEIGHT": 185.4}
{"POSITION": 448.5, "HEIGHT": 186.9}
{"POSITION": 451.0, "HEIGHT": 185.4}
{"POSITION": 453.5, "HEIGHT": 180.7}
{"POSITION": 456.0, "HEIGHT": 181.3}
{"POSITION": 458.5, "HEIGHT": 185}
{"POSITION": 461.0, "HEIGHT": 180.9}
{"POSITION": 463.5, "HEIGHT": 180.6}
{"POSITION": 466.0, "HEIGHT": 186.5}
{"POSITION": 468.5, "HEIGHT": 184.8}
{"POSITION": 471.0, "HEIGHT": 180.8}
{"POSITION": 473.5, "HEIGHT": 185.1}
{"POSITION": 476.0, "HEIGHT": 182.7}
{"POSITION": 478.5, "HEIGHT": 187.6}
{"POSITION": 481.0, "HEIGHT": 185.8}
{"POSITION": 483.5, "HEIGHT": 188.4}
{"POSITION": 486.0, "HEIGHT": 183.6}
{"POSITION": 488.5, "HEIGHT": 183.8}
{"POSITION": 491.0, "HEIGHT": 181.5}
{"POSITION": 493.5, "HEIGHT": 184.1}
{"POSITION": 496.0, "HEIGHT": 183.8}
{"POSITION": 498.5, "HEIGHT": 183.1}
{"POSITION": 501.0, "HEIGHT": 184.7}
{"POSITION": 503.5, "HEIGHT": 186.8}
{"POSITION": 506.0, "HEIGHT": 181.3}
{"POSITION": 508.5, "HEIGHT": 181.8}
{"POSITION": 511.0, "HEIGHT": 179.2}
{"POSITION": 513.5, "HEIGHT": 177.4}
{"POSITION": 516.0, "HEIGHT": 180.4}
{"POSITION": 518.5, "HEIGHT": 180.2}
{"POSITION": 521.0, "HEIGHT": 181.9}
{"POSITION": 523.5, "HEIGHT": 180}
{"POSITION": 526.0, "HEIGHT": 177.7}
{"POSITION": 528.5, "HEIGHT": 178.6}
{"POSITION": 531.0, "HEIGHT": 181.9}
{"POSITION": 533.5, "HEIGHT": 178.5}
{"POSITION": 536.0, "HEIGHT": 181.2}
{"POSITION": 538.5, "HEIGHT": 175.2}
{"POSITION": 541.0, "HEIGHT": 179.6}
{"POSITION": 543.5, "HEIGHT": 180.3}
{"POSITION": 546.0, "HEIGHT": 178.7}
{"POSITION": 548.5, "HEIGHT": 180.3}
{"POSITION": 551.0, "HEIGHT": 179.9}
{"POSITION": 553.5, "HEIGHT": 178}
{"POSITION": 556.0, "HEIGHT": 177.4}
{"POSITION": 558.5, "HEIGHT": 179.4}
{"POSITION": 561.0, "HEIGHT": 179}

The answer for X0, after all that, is 3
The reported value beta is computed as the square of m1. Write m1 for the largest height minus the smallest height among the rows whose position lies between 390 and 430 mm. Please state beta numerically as 98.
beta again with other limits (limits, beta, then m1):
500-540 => 135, 12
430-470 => 40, 6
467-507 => 58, 8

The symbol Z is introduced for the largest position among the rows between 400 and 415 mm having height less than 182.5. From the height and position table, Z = 401.0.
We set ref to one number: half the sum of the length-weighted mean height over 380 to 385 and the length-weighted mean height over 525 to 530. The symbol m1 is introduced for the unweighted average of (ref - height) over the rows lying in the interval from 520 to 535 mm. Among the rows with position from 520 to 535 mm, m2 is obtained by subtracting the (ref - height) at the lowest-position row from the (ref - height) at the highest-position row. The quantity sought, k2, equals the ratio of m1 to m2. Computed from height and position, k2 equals -0.2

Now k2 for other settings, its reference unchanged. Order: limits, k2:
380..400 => 0.3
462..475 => 1.0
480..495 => -3.2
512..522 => 0.2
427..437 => -17.8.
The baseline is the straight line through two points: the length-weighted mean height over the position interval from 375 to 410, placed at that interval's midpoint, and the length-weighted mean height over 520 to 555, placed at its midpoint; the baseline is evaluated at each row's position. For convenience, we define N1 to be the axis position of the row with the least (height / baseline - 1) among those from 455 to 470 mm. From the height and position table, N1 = 463.5 mm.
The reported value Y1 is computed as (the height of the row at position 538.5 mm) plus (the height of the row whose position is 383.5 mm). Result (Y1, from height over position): 356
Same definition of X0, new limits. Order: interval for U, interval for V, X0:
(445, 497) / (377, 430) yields -1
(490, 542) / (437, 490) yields 3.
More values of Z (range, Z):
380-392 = 388.5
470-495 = 491.0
